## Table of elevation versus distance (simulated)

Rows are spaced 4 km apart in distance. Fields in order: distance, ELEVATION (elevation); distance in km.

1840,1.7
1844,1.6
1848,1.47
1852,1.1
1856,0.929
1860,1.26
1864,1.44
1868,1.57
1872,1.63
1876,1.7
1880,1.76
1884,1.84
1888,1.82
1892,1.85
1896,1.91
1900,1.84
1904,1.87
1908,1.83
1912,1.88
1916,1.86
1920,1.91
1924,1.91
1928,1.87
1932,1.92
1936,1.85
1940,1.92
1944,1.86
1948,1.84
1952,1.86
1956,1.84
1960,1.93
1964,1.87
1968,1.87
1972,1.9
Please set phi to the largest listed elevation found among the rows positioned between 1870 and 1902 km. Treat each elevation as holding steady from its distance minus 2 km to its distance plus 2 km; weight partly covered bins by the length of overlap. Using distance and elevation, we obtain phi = 1.91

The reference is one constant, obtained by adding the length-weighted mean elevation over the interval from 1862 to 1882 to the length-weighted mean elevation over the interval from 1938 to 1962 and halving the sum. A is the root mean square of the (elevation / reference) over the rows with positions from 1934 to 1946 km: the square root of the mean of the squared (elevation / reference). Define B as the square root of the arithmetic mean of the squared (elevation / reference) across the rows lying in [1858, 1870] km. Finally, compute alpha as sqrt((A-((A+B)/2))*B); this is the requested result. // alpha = 0.32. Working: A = 1.074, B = 0.82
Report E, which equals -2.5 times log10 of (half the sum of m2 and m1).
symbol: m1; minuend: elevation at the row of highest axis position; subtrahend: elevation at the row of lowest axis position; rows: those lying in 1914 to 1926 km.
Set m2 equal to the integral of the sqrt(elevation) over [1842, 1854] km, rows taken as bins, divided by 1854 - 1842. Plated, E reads 0.53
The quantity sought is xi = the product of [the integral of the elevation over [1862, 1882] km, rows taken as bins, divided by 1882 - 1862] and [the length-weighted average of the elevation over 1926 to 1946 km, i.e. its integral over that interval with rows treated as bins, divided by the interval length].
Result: 3.1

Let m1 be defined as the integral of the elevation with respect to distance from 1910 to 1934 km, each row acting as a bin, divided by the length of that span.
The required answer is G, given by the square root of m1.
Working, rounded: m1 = 1.89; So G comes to 1.38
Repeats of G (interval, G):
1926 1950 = 1.37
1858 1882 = 1.25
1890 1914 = 1.37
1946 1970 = 1.37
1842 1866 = 1.14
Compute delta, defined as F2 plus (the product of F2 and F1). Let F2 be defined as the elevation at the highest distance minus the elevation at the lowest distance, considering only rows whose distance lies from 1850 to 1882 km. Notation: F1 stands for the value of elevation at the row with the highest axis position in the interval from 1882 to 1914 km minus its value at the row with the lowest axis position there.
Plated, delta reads 0.7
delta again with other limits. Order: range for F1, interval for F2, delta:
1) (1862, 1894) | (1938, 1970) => -0.1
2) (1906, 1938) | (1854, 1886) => 0.9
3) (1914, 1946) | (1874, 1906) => 0.2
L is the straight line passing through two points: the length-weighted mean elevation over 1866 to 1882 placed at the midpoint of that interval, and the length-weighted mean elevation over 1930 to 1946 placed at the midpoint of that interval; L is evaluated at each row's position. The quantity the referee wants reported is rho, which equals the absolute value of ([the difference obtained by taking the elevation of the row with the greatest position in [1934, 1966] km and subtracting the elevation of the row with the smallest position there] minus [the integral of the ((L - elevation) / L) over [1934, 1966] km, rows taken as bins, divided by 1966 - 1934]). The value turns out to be 0.01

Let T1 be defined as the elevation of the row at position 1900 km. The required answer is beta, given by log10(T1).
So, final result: 0.265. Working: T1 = 1.84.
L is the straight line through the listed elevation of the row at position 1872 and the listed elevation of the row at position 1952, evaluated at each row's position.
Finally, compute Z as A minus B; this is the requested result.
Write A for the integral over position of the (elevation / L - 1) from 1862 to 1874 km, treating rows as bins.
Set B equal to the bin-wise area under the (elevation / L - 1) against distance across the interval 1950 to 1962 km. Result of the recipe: -0.6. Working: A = -0.5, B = 0.0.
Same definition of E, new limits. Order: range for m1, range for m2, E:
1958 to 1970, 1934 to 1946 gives 0.46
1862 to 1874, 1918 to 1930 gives 0.26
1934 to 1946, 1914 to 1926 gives 0.40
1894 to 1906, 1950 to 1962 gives 0.44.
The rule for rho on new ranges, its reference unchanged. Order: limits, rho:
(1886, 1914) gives 0.12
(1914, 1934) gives 0.09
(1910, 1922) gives 0.07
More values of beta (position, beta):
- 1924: 0.281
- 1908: 0.262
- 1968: 0.272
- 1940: 0.283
